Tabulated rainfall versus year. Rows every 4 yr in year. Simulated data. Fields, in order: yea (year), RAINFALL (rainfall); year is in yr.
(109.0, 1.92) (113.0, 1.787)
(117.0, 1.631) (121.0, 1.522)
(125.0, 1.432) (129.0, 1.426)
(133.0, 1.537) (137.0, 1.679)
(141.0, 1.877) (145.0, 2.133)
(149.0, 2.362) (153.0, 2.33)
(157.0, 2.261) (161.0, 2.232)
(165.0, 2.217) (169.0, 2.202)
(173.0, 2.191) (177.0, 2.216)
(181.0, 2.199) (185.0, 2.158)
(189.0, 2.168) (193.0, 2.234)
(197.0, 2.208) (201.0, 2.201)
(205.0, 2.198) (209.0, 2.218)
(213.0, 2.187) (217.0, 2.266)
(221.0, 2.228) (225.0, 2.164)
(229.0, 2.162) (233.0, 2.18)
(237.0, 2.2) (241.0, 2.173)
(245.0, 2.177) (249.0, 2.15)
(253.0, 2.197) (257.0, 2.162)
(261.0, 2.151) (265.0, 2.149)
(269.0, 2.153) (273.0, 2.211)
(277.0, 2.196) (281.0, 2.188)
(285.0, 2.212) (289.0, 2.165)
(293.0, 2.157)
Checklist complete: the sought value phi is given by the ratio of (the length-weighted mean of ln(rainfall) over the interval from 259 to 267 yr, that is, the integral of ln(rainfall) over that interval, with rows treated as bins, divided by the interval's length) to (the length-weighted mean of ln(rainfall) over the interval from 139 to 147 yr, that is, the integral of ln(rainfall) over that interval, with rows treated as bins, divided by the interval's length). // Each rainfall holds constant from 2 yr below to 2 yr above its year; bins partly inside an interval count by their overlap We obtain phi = 1.1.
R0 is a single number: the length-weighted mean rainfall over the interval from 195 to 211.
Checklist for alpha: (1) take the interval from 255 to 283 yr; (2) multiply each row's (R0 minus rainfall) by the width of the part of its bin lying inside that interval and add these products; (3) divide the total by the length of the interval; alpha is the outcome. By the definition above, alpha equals 0.03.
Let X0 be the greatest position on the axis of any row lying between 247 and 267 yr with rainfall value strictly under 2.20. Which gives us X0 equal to 265.0 yr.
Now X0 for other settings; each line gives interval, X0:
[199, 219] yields 213.0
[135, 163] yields 145.0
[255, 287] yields 281.0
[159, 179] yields 173.0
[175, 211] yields 205.0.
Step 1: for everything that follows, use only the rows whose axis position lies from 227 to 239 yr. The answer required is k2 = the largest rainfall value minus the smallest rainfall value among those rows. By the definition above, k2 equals 0.038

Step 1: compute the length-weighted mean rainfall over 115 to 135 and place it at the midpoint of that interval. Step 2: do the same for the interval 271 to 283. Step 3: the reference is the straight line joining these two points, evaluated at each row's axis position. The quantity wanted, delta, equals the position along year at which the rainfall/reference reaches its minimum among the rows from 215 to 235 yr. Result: 233.0 yr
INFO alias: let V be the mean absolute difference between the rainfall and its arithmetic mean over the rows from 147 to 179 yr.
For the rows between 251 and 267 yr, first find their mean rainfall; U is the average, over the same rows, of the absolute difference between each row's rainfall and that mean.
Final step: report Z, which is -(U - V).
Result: 0.03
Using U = 0.02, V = 0.050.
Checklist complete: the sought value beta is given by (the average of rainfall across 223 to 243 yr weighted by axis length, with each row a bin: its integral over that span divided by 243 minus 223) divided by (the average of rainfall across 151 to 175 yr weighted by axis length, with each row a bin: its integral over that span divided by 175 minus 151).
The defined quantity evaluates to 0.97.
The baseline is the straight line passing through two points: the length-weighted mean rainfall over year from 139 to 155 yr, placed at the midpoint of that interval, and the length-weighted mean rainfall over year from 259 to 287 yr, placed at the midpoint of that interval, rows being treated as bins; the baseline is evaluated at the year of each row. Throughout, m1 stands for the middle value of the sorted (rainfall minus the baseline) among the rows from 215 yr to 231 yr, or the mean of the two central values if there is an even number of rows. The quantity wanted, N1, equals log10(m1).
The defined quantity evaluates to -1.7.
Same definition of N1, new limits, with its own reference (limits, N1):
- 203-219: -1.5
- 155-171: -1.3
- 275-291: -1.9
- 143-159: -0.9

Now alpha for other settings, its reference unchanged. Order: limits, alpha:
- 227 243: 0.03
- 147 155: -0.14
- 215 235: 0.01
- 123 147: 0.53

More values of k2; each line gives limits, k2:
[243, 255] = 0.047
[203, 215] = 0.031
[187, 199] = 0.066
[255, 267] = 0.013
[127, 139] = 0.253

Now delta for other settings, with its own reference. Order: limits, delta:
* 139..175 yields 141.0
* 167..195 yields 189.0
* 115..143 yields 129.0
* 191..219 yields 213.0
